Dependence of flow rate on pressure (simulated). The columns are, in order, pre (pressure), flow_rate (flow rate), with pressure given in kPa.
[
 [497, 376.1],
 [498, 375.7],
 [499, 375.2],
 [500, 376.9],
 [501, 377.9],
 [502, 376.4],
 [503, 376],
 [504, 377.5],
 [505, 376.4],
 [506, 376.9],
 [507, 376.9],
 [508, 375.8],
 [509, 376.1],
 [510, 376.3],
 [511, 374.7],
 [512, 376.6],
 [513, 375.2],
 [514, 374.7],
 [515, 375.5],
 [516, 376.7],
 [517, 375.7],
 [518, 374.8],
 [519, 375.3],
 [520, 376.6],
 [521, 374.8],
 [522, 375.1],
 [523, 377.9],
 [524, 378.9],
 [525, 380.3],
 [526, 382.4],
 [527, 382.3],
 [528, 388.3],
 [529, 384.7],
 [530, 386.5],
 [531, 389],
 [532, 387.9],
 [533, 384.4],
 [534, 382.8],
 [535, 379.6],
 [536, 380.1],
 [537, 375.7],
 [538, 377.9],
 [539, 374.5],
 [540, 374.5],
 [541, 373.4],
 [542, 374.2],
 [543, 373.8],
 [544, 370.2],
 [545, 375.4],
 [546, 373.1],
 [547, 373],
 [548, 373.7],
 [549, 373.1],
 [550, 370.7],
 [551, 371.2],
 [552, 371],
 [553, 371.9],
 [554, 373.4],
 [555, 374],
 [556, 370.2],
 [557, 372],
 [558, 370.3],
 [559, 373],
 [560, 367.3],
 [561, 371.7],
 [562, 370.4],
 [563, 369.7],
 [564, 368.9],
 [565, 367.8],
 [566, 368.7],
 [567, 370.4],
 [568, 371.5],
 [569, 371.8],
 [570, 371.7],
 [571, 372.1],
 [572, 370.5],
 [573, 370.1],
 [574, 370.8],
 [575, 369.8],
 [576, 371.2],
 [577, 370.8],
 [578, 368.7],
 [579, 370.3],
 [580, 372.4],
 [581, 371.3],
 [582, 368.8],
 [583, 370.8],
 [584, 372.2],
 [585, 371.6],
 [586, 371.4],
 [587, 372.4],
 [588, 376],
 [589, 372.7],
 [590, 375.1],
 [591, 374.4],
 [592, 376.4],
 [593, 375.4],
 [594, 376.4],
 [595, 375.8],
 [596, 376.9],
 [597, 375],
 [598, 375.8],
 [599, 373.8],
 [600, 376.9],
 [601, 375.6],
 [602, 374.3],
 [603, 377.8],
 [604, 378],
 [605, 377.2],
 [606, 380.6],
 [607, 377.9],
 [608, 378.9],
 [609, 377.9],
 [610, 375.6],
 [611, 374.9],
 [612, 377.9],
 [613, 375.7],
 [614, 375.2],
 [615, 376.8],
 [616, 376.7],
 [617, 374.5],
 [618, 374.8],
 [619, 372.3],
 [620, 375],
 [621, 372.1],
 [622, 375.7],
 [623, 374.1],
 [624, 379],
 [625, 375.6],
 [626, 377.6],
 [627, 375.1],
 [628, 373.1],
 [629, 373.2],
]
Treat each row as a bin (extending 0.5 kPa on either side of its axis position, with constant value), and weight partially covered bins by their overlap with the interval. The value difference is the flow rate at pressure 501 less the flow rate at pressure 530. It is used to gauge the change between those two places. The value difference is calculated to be -8.6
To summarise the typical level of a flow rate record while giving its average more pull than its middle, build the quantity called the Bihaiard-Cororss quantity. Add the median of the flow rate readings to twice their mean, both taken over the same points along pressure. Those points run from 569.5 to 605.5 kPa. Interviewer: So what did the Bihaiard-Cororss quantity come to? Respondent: 1119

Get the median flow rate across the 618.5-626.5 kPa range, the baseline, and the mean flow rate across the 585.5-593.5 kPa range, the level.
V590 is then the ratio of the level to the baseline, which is 0.997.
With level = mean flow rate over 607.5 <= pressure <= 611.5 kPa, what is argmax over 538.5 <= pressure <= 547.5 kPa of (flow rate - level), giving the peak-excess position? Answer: 545 kPa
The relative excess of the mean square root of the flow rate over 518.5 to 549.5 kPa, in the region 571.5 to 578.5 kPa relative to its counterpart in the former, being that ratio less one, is -0.011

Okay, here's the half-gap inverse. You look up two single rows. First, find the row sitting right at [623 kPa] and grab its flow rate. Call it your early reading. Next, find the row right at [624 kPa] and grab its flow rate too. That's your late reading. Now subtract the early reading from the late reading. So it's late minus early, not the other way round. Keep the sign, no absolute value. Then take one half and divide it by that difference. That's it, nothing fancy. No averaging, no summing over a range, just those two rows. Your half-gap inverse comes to 0.1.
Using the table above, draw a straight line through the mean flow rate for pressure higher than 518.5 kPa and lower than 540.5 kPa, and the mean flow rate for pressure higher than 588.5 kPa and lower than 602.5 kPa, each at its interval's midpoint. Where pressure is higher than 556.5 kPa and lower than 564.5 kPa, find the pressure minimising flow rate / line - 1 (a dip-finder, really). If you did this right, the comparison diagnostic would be 560 kPa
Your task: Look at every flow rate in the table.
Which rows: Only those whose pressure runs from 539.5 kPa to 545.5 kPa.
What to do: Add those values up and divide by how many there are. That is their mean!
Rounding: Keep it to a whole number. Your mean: 374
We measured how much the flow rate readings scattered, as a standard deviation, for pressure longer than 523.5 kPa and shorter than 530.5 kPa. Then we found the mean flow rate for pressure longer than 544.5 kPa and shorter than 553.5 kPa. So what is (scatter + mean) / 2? 188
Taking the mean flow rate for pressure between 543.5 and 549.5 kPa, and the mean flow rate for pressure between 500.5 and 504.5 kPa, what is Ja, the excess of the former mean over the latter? -3.9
